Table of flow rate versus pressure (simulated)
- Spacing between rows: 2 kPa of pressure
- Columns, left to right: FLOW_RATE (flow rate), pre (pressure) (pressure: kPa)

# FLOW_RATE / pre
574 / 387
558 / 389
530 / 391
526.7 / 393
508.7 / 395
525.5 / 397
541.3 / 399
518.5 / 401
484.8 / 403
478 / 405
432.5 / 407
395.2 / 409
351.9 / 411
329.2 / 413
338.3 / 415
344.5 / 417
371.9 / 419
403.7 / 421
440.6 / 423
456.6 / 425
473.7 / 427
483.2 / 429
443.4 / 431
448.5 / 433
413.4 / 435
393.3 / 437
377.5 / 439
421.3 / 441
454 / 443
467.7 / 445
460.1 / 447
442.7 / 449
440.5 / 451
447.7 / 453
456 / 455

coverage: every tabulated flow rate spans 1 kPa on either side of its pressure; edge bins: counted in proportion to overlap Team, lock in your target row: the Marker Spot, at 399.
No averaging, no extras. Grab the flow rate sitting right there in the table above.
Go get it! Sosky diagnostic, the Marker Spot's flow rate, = 541.3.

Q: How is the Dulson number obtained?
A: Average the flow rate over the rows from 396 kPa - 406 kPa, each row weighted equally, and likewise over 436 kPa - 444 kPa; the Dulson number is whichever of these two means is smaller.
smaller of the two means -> 412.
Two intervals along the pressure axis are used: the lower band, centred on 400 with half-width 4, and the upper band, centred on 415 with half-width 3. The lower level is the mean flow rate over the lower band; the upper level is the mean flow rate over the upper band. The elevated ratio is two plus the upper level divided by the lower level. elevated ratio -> 2.7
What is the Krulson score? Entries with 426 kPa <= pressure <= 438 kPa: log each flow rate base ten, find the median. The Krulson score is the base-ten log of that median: 0.423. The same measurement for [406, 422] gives 0.408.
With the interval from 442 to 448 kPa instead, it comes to 0.425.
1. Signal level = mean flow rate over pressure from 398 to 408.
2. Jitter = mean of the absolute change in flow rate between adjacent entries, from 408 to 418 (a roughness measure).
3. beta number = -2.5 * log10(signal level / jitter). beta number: -3.46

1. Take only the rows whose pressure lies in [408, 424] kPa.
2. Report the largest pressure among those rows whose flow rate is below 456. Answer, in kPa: 423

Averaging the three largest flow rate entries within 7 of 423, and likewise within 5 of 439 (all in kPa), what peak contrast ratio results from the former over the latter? 1.10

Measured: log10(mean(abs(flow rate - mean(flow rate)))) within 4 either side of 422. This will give 1.48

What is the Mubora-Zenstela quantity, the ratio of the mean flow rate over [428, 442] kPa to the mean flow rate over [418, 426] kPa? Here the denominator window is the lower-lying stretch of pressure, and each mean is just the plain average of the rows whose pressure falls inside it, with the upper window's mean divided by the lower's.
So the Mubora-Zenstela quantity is 1.02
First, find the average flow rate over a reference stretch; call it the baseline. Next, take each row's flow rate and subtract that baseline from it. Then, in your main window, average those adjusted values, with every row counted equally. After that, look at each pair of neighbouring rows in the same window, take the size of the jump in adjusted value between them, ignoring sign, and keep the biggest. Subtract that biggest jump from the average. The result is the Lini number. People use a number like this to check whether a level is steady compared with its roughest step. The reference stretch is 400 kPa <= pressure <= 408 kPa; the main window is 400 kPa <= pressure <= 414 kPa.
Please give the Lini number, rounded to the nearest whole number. -97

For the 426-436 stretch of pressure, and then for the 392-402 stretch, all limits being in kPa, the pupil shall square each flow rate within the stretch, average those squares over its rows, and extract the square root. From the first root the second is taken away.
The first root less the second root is -71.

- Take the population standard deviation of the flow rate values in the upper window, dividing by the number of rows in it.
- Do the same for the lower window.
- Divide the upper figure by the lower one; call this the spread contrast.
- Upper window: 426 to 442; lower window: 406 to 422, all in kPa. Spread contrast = 1.0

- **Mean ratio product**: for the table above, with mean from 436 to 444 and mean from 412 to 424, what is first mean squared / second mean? 456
